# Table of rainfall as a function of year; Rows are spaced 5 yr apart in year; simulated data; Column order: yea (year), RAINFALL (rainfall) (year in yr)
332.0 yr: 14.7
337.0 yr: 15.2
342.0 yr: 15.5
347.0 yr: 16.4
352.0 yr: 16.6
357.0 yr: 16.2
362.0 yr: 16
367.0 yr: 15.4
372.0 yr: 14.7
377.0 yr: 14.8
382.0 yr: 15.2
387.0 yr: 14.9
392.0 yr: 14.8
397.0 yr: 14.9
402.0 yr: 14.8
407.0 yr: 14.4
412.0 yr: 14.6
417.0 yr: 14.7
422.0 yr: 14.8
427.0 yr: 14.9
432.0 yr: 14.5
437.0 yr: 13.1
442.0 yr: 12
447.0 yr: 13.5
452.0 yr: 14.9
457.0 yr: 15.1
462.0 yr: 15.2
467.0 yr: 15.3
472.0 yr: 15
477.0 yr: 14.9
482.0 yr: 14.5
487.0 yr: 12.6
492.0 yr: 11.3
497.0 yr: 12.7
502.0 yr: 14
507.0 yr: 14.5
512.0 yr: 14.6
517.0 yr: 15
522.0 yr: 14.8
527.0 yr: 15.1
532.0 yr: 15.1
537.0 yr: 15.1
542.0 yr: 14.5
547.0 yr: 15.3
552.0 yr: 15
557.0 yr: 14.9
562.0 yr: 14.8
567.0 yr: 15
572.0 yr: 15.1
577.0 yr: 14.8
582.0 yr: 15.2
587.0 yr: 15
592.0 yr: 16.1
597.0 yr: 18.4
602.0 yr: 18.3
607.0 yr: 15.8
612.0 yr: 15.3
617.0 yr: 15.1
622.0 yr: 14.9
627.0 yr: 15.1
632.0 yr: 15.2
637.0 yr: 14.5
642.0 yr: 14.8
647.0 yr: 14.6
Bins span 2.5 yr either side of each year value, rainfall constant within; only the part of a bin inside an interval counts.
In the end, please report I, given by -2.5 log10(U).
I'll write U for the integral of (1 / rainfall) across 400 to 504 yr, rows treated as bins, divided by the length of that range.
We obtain 2.868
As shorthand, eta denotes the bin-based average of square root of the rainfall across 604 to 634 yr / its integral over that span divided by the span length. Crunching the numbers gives 3.91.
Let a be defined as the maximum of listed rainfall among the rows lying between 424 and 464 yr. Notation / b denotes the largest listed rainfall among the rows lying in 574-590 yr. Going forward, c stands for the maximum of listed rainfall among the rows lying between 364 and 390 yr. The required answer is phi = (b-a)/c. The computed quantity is 0.000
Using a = 15.2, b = 15.2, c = 15.4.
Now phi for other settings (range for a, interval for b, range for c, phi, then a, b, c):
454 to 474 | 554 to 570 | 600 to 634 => -0.016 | 15.3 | 15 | 18.3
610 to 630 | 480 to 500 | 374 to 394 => -0.053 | 15.3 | 14.5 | 15.2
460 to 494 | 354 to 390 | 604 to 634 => 0.057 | 15.3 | 16.2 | 15.8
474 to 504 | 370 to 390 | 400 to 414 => 0.020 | 14.9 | 15.2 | 14.8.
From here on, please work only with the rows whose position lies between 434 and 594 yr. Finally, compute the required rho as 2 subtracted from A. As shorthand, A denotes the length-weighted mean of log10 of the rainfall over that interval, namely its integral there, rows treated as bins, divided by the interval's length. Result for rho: -0.840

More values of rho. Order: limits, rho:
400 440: -0.841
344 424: -0.818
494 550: -0.837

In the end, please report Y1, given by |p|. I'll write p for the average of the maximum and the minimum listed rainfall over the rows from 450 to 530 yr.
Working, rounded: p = 13.3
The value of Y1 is 13.3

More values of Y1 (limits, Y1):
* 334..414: 15.5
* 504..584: 14.9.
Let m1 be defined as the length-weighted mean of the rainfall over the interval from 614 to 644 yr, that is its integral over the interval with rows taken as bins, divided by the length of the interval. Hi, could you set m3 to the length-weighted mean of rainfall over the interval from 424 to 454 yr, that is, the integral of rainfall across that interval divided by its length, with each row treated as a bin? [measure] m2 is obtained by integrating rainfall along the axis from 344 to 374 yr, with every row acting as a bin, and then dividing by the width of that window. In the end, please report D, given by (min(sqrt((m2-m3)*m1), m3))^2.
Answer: 31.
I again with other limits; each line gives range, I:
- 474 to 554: 2.882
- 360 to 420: 2.934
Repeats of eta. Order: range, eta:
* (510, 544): 3.86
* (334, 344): 3.91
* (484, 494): 3.48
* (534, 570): 3.87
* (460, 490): 3.81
